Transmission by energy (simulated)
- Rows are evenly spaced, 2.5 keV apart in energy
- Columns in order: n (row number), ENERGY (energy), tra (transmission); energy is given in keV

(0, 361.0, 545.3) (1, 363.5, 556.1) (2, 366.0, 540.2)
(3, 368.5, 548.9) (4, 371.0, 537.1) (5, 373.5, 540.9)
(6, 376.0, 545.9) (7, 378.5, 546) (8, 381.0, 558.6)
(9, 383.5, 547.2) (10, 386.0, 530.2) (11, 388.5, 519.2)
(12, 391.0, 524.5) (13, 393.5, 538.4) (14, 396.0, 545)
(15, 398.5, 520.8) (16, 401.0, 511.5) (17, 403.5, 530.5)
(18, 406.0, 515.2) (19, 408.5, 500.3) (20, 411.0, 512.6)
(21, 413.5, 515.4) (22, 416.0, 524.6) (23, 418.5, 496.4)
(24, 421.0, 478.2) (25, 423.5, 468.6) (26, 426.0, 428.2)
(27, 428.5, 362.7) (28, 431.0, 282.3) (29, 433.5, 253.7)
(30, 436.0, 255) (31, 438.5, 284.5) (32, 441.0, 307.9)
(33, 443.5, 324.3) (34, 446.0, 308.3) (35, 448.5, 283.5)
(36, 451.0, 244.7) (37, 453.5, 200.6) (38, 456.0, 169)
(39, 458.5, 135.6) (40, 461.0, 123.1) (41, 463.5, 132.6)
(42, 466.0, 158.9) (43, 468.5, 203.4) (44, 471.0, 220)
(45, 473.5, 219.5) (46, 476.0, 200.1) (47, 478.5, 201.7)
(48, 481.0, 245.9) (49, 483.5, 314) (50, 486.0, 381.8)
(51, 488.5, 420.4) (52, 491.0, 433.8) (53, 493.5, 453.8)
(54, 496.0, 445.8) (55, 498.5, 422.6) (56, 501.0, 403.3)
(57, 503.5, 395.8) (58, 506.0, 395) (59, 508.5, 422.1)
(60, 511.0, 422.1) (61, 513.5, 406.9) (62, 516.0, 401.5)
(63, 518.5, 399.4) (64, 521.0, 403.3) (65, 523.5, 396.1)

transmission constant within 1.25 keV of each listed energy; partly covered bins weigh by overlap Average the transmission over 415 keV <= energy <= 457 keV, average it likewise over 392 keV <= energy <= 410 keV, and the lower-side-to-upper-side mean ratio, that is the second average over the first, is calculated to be 1.57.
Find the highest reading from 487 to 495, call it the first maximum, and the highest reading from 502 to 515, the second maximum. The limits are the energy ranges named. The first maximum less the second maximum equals 32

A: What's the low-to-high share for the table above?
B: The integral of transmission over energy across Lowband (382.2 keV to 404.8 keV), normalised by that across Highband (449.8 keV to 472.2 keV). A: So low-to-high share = 3.0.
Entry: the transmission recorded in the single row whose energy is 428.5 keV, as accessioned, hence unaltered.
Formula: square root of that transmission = 19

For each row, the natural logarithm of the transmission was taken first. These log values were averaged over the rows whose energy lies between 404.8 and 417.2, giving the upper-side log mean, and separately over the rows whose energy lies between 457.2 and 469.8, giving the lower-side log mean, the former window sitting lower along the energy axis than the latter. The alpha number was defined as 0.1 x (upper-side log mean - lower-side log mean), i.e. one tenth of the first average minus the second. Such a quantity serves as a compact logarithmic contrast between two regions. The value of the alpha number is 0.12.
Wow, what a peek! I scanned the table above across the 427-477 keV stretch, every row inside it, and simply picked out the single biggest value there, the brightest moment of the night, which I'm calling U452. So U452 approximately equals 362.7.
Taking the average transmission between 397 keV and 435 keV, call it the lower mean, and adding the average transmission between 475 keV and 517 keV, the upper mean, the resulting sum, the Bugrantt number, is 835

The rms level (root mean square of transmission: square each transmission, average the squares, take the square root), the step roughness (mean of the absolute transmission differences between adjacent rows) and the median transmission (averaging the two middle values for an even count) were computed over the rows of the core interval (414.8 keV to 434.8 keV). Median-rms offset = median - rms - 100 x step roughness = -3844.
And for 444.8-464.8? -2807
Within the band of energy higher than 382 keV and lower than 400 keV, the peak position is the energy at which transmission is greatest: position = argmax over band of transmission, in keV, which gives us 383.5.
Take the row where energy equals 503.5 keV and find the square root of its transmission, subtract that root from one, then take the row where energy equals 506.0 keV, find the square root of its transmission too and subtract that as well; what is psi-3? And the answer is -38.8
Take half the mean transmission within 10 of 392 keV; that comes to 265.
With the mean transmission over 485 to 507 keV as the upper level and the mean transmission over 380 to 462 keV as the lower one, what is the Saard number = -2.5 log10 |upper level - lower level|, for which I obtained -2.9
